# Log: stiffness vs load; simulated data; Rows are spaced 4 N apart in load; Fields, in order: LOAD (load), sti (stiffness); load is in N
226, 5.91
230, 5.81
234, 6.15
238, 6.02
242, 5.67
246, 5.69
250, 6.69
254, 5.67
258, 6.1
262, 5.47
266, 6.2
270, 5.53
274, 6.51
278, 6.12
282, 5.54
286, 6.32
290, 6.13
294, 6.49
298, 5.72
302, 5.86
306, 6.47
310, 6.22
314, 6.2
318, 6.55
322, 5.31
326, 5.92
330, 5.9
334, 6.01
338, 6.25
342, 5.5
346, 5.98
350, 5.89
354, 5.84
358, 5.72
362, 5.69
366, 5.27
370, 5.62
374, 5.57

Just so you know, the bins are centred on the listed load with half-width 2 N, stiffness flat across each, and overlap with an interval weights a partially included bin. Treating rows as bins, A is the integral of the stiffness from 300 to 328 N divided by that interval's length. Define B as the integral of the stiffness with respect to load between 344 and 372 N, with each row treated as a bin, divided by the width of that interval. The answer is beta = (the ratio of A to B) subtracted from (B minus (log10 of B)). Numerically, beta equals 3.90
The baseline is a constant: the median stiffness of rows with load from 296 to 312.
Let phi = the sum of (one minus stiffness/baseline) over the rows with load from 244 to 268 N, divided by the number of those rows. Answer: 0.012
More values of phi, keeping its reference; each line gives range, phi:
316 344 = 0.020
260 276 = 0.019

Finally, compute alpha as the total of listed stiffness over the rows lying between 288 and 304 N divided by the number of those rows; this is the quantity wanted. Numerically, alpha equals 6.05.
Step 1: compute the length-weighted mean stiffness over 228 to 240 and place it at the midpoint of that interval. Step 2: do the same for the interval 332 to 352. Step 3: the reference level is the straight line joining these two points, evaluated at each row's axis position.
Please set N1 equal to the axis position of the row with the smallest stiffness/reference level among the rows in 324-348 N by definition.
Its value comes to 342 N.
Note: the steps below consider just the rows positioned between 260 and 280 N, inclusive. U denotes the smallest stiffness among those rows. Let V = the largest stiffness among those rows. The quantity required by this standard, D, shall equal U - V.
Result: -1.0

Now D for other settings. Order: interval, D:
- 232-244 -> -0.5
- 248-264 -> -1.2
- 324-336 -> -0.1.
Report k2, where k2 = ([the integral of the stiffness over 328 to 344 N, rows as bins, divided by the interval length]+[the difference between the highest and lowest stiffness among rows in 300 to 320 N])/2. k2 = 3.30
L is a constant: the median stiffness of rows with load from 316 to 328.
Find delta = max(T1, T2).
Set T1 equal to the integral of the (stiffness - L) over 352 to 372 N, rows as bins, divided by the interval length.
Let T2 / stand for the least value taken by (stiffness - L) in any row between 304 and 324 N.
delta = -0.29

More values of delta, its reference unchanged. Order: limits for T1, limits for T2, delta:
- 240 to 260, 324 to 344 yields 0.04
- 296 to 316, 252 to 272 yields 0.17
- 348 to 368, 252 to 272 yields -0.24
